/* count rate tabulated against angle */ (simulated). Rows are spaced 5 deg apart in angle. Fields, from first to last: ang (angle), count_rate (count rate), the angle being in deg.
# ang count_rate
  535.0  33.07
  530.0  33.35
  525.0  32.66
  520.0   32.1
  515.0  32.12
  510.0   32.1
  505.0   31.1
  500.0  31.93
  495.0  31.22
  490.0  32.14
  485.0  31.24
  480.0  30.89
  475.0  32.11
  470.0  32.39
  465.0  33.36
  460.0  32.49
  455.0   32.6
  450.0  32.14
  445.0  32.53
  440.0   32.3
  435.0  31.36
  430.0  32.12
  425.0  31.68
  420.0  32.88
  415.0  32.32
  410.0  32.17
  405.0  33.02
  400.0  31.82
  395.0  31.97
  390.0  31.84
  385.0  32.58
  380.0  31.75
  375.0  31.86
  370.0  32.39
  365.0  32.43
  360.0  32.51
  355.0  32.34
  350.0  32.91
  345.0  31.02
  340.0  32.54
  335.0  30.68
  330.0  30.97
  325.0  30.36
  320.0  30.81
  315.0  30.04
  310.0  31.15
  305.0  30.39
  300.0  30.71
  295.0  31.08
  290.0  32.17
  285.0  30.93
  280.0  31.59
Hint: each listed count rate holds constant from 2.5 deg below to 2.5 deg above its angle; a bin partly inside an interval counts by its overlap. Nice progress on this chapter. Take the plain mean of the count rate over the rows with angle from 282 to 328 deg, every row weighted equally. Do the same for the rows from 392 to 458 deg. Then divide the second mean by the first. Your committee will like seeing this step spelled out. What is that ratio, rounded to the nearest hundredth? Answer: 1.04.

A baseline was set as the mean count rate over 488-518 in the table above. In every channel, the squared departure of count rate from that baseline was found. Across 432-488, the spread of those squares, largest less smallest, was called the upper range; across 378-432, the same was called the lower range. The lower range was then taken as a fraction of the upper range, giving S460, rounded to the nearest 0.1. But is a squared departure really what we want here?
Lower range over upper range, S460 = 0.6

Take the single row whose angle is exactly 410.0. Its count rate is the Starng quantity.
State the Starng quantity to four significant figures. 32.17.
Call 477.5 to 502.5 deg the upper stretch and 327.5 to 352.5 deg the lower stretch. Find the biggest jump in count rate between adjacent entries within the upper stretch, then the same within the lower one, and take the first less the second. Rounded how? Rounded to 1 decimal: -1.0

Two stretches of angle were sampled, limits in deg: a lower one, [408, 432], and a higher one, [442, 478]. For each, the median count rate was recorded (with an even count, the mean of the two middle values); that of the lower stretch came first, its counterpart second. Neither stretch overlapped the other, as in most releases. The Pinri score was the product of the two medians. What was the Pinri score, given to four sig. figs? 1045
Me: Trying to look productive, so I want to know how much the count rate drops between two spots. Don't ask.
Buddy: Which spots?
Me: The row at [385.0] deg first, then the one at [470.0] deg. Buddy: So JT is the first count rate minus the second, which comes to 0.19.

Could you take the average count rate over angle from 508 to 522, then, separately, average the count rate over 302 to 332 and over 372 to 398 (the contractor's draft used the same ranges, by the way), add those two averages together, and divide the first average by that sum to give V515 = 0.5127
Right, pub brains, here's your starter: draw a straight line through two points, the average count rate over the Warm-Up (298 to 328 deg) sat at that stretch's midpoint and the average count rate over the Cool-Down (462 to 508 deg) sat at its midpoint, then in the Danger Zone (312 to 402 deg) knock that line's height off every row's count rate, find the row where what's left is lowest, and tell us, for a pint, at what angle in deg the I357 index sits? 315.0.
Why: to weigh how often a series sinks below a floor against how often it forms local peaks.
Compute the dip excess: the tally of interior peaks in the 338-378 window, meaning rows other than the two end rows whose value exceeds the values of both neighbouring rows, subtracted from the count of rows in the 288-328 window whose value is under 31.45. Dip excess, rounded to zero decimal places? 5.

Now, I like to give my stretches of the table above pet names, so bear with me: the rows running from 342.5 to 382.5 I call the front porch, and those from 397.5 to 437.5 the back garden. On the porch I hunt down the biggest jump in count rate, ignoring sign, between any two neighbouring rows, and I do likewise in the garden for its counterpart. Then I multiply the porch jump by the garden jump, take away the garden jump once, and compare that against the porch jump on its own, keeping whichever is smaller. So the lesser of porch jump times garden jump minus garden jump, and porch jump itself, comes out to 1.07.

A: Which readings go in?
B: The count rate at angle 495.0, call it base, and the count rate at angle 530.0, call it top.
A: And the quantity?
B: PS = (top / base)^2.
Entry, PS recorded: 1.14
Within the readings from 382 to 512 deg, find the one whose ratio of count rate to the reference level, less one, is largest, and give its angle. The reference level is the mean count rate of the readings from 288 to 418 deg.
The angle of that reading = 465.0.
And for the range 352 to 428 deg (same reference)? 405.0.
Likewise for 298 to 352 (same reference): 350.0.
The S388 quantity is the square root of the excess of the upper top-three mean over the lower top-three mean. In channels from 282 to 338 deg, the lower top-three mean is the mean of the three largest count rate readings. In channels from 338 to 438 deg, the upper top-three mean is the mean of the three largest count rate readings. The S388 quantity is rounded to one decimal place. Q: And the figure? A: 1.2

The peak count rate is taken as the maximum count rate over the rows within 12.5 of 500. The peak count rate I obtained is 32.14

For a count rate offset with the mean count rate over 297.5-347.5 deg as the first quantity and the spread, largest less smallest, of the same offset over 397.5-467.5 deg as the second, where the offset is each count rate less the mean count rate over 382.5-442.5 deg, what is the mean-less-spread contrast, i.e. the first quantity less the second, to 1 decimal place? -3.3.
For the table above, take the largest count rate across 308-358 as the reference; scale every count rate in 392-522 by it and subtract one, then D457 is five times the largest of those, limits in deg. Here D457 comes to 0.07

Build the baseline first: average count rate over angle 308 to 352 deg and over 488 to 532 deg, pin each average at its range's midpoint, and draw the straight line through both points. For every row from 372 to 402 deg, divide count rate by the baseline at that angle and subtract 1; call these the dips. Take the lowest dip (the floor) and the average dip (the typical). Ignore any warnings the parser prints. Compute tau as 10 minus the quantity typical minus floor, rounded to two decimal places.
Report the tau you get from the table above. 9.99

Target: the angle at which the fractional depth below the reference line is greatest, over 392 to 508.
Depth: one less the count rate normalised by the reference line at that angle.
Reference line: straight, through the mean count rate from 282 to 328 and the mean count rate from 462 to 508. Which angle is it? 480.0 deg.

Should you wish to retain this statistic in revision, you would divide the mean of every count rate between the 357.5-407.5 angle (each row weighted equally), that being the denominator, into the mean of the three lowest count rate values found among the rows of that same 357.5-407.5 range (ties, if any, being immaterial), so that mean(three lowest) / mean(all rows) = 0.9872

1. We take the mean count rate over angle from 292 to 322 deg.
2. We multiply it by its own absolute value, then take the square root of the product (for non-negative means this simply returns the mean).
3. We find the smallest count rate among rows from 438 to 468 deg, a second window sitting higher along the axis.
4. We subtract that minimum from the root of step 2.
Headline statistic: -1.4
